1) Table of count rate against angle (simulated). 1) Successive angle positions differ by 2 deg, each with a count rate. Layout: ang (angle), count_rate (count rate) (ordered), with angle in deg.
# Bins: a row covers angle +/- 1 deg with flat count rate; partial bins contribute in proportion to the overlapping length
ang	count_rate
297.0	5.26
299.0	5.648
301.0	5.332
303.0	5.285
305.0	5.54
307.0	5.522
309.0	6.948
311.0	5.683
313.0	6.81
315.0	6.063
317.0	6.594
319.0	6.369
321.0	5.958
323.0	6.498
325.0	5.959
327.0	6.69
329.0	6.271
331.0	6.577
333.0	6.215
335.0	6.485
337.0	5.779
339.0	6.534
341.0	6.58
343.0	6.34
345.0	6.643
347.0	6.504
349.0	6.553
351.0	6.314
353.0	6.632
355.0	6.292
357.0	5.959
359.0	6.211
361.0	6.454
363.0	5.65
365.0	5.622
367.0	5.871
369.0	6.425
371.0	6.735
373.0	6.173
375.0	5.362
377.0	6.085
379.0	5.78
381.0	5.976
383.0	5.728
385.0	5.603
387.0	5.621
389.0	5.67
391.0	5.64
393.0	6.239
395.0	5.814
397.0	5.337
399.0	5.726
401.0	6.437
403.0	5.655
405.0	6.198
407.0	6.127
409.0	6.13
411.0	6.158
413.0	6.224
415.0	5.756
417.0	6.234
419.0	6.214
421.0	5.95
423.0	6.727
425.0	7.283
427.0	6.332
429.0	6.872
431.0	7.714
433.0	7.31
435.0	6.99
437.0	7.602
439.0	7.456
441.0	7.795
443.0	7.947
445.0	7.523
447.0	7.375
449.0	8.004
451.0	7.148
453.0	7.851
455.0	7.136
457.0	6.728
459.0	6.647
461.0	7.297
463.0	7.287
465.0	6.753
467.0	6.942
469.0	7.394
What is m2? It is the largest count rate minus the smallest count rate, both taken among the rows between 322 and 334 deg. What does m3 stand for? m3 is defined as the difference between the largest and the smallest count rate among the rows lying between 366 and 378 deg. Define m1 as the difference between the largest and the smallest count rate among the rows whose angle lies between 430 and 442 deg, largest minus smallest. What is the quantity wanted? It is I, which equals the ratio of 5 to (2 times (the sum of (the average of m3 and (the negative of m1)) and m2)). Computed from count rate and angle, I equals 2.5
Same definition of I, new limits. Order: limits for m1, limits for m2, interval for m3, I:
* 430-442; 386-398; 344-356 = 3.7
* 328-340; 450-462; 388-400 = 2.0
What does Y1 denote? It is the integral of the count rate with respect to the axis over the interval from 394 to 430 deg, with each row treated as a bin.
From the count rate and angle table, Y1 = 222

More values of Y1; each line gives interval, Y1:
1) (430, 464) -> 252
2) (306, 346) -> 253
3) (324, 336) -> 76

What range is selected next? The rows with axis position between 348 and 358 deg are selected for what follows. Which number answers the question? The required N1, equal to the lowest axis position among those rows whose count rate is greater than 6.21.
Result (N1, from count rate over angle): 349.0 deg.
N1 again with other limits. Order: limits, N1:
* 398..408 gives 401.0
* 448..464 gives 449.0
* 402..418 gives 413.0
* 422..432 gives 423.0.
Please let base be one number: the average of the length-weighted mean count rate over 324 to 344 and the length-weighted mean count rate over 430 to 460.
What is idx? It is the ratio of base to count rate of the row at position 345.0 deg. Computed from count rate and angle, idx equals 1.04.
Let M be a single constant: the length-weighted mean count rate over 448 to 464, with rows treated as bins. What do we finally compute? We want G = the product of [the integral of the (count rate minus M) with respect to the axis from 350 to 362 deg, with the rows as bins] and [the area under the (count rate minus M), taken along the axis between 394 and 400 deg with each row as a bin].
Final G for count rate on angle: 112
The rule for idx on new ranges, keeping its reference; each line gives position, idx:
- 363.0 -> 1.22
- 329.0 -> 1.10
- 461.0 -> 0.94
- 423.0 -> 1.02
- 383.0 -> 1.20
